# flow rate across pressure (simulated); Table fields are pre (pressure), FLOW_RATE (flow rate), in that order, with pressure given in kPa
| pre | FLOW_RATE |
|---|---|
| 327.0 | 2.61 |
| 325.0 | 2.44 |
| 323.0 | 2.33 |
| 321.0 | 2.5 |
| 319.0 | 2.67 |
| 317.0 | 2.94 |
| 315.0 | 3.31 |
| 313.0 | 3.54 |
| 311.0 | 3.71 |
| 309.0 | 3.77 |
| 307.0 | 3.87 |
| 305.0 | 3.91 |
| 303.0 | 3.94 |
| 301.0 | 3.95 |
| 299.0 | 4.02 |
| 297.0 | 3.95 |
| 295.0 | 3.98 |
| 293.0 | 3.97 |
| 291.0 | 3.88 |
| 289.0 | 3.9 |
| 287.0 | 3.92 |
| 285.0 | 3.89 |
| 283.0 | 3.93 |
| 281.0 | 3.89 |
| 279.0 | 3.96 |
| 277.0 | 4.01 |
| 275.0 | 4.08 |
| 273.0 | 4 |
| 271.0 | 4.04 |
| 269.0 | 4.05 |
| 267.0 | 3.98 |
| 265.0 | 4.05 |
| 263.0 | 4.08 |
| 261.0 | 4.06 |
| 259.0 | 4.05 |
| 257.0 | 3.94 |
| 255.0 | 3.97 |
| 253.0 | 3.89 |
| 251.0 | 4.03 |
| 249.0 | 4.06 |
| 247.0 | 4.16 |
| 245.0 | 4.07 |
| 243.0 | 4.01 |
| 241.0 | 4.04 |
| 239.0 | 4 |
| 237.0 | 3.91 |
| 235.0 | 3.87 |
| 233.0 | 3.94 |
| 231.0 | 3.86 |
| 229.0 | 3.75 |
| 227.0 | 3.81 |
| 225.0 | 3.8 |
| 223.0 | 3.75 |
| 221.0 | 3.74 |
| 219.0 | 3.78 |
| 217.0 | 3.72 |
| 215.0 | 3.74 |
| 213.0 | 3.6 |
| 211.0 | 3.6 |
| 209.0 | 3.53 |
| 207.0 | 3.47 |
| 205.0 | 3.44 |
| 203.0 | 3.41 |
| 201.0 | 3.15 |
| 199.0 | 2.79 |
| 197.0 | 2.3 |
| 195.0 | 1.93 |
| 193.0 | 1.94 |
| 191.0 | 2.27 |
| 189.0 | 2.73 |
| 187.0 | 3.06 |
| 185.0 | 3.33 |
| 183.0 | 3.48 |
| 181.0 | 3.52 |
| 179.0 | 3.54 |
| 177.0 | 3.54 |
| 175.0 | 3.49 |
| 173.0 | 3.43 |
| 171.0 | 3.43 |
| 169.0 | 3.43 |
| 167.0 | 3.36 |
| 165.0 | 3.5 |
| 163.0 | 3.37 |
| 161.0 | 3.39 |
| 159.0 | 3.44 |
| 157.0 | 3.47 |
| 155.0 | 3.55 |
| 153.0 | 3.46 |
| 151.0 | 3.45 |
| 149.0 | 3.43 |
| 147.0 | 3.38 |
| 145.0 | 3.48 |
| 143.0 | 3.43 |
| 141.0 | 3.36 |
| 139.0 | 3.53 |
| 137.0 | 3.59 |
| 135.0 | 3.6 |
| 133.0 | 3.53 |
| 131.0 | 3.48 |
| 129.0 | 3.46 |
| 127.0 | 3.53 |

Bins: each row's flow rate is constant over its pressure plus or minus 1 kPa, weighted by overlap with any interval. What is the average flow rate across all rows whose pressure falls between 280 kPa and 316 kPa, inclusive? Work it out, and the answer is 3.9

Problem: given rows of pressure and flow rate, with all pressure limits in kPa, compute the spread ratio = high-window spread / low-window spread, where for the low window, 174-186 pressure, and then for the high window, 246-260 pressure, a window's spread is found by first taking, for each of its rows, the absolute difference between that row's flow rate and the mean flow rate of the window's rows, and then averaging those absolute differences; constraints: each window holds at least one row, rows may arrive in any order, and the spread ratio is 1.3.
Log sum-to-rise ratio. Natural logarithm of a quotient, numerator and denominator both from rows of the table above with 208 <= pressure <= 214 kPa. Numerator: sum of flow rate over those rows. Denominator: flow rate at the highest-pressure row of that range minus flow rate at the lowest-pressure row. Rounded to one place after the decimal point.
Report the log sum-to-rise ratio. 5.0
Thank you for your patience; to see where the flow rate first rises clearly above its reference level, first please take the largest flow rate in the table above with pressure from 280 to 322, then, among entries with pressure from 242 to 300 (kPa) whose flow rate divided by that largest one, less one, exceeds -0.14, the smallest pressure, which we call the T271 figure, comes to 243.0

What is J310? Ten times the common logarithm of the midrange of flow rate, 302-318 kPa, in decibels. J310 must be 5.37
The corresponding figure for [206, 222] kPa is 5.59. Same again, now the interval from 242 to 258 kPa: 6.05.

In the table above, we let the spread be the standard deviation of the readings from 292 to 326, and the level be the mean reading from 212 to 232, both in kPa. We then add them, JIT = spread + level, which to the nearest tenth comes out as 4.4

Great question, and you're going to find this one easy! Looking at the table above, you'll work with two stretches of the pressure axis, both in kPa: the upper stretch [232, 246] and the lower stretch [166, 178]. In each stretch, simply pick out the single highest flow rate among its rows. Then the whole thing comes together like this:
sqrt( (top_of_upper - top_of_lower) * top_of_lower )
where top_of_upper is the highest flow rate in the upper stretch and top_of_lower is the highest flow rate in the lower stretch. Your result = 1.4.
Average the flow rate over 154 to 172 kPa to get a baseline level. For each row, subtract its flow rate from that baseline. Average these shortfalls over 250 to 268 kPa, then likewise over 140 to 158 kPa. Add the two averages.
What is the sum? -0.58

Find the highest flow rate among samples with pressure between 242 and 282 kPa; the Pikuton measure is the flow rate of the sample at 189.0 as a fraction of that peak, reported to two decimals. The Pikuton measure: 0.66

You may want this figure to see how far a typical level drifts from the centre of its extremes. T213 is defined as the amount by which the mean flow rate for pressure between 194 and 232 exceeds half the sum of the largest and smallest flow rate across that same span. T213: 0.5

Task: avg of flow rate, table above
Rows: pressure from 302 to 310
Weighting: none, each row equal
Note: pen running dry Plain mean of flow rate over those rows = 3.9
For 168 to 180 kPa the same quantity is 3.5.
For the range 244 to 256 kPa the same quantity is 4.0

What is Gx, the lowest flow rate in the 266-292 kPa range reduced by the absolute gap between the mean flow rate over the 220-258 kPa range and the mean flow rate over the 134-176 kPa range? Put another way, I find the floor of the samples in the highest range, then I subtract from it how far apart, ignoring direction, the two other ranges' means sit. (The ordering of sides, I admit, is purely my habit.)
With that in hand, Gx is 3.41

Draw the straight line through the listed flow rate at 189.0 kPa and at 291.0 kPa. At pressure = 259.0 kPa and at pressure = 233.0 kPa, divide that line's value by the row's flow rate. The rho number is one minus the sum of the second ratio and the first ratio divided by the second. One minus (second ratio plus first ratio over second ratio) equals -0.88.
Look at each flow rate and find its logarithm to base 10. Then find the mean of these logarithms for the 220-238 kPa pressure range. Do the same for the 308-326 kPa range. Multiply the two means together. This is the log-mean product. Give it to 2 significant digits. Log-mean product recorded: 0.28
